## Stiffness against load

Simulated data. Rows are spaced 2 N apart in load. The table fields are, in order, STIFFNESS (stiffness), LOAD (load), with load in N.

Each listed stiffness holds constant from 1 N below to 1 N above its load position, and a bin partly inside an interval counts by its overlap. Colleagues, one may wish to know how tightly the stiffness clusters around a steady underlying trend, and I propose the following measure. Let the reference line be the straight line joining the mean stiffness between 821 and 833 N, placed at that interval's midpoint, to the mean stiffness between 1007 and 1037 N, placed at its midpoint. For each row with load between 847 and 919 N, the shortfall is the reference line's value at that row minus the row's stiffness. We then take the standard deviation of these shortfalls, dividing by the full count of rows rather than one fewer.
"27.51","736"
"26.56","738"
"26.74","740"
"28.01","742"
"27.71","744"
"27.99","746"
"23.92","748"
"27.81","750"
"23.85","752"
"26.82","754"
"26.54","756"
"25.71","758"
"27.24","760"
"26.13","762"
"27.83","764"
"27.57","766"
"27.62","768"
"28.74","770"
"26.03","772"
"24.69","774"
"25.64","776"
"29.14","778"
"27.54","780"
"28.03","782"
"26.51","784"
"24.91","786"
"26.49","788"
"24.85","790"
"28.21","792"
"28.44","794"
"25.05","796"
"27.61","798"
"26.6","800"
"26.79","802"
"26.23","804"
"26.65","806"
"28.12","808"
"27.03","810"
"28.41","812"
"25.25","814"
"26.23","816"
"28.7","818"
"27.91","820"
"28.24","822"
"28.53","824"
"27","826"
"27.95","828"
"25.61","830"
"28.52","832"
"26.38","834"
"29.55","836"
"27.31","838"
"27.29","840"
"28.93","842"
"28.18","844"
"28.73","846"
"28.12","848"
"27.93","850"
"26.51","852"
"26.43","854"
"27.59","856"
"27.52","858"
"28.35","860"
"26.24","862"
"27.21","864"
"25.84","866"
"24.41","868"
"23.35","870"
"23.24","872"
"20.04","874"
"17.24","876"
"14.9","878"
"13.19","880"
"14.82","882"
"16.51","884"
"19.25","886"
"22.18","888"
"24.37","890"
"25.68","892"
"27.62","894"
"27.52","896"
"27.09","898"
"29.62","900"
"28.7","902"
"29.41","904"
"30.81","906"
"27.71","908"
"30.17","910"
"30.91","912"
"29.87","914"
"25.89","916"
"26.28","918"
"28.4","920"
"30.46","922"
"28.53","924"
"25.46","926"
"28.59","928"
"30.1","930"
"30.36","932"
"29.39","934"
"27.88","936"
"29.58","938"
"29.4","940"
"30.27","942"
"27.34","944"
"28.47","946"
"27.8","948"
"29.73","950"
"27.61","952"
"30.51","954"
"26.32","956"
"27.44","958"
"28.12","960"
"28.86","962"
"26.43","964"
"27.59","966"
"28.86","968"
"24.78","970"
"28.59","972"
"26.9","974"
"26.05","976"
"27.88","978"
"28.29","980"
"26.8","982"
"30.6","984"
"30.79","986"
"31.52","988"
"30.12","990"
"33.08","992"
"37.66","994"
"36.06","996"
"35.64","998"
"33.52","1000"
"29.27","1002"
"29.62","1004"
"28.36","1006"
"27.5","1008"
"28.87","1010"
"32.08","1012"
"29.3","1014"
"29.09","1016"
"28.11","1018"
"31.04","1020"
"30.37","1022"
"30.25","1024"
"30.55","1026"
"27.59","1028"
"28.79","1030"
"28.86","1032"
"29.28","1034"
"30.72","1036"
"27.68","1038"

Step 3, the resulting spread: 4.7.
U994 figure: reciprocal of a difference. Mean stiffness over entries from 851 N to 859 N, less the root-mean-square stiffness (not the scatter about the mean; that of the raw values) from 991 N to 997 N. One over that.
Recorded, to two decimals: -0.12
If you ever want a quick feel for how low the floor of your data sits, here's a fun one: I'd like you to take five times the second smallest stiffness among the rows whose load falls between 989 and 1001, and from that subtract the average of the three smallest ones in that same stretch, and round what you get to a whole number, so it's 133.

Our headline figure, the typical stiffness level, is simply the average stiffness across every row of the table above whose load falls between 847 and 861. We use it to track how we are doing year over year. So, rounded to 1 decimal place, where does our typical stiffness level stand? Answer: 27.5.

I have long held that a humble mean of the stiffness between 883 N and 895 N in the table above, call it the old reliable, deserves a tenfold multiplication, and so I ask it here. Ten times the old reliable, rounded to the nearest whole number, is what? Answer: 226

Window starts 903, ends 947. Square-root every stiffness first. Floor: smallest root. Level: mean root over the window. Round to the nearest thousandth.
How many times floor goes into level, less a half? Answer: 0.565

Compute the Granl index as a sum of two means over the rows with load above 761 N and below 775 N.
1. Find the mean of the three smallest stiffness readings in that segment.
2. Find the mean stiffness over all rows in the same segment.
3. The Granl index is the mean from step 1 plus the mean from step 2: 52.6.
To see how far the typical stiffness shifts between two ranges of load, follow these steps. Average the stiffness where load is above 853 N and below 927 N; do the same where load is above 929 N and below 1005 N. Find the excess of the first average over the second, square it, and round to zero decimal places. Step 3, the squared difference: 18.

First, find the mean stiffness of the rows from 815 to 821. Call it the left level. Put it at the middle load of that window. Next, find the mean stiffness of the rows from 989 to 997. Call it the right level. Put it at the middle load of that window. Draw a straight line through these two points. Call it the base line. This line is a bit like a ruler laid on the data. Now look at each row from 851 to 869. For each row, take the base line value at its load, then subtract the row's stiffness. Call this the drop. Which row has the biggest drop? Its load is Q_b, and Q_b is 868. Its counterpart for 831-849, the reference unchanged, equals 834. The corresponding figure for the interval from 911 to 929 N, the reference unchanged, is 926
